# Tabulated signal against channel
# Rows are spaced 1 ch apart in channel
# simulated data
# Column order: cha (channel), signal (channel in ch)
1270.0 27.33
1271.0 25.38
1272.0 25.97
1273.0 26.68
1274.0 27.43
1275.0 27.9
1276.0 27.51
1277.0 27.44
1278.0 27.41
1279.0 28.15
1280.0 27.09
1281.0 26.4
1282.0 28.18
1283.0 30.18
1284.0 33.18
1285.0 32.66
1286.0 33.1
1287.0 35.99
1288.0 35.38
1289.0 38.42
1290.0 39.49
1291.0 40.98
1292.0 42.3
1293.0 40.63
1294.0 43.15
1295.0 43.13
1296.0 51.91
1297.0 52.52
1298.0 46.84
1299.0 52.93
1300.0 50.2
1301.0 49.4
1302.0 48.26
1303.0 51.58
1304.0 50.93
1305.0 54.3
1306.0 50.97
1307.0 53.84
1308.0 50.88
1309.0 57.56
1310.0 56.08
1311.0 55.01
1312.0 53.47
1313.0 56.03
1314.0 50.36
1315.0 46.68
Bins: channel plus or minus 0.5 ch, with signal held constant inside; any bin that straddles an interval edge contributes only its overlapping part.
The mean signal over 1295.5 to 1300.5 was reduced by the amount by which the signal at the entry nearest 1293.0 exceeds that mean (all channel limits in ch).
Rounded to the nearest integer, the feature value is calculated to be 61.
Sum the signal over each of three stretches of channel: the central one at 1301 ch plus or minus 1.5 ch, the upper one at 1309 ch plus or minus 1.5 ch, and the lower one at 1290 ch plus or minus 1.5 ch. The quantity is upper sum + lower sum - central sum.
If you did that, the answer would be 136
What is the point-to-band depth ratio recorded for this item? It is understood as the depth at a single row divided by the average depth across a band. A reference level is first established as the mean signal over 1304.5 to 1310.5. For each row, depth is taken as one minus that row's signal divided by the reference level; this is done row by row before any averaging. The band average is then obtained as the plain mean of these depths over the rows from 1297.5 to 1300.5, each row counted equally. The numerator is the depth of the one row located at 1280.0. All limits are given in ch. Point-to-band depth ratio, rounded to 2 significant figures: 6.8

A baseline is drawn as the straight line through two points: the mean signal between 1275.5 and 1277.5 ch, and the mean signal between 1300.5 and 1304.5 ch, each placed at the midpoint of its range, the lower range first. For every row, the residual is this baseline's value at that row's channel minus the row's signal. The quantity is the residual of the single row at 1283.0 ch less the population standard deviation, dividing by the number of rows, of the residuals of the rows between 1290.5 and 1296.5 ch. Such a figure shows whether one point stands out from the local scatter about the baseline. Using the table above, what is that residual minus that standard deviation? 0.1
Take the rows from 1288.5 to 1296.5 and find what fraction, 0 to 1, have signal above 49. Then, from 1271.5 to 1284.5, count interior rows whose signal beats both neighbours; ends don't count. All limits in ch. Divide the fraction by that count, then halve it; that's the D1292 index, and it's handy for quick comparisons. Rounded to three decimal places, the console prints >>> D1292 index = 0.031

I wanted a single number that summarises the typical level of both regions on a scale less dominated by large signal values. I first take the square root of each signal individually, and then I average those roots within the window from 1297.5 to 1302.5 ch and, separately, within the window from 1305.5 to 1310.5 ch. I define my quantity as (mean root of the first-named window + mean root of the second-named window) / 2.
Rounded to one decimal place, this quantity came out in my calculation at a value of 7.2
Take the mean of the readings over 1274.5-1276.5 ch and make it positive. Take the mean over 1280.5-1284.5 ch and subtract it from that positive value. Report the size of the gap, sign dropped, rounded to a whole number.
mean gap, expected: 2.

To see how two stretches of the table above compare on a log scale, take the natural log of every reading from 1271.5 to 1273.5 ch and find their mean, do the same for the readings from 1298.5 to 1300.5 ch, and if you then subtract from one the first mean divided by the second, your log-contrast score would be 0.17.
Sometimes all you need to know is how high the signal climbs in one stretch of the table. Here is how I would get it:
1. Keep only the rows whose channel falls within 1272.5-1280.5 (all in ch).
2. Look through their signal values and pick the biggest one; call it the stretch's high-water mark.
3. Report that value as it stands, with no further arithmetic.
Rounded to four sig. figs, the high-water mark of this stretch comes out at 28.15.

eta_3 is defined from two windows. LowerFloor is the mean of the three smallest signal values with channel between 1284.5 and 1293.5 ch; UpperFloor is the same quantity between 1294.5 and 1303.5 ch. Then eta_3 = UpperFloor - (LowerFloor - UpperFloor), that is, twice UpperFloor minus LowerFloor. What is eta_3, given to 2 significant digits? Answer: 58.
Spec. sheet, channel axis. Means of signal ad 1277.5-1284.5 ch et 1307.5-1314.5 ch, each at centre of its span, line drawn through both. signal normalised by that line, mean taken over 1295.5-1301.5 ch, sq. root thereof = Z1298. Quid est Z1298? 1.08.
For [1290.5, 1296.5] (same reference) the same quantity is 1.05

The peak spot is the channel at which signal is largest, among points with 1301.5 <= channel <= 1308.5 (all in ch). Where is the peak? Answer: 1305.0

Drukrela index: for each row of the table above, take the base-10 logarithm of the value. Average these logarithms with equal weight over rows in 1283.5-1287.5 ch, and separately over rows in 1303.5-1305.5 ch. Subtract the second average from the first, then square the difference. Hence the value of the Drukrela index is 0.04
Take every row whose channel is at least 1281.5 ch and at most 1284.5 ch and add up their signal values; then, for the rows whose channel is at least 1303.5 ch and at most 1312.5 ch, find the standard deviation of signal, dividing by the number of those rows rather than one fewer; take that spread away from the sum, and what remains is 89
